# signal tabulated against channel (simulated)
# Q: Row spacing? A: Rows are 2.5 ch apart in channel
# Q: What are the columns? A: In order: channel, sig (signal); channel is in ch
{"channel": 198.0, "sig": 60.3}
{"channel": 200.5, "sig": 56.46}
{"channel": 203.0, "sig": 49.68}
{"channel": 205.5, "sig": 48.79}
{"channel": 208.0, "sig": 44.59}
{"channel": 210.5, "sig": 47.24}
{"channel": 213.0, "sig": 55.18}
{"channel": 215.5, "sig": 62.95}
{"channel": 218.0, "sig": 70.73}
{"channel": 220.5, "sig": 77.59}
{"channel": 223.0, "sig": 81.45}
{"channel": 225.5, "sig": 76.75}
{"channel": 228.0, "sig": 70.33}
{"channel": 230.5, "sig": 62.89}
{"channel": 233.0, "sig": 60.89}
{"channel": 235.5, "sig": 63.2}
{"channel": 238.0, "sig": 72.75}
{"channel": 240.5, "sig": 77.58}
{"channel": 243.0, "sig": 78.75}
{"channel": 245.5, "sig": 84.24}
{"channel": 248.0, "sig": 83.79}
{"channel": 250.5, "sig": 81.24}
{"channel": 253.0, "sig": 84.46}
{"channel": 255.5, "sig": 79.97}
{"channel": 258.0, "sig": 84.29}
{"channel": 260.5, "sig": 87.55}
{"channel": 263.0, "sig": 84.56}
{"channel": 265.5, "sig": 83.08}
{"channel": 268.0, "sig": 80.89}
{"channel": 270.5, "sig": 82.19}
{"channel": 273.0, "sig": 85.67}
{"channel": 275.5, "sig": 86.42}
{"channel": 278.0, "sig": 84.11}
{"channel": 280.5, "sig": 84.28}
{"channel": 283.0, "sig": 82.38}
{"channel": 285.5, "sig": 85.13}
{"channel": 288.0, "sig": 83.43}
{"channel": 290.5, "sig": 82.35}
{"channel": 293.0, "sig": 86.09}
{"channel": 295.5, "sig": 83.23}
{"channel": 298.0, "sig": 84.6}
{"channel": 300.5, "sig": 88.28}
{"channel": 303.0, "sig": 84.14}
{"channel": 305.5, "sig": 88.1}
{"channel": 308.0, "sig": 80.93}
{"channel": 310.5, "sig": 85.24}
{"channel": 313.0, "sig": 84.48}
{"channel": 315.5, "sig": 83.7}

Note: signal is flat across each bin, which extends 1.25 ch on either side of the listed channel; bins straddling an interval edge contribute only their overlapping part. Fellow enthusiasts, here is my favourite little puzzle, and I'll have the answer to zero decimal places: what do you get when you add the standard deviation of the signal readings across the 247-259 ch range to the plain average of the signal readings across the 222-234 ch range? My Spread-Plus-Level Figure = 72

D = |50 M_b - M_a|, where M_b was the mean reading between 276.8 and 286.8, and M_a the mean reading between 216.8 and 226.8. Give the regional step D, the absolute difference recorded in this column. 4122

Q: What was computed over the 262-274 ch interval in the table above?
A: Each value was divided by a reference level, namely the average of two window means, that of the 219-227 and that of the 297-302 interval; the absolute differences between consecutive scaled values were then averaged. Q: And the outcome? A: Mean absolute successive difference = 0.026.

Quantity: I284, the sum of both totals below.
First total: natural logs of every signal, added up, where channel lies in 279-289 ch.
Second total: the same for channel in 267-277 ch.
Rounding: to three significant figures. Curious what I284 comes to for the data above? 35.4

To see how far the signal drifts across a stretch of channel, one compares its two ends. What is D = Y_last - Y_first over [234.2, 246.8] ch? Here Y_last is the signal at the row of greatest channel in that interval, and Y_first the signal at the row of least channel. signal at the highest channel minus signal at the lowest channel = 21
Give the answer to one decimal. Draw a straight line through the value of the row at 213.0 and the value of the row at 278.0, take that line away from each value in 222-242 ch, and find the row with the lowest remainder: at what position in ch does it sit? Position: 233.0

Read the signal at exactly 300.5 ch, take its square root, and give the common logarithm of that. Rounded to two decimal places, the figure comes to 0.97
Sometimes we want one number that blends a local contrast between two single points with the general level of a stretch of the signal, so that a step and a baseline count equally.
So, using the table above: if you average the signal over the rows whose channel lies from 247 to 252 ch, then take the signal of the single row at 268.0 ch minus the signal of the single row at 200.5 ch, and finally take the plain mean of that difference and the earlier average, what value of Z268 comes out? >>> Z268 53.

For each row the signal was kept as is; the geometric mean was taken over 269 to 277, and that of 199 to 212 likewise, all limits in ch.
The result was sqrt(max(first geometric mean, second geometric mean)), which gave 9.21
